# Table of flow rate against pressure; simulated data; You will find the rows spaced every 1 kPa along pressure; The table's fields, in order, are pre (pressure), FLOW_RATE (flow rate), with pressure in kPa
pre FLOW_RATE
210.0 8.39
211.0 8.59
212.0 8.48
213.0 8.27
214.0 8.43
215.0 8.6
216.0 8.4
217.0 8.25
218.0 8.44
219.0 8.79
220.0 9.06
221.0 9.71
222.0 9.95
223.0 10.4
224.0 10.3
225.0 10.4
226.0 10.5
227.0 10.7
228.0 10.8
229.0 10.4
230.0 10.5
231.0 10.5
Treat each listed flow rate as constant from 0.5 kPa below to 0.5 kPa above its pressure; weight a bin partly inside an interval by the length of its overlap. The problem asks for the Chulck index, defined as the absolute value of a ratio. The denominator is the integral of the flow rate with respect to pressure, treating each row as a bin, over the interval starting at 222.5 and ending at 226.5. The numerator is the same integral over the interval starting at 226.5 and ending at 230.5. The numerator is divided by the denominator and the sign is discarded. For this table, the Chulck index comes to 1.02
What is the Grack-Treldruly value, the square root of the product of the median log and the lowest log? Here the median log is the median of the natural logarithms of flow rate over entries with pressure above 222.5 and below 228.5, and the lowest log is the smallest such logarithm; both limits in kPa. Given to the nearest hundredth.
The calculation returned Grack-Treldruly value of 2.34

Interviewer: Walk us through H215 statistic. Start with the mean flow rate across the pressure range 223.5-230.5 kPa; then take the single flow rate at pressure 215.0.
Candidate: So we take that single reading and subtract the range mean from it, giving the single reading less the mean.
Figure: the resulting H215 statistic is -1.9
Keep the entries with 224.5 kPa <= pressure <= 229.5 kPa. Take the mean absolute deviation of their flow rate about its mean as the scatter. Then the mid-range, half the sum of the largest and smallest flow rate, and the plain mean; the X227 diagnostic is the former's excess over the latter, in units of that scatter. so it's 0.26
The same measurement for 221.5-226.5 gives -0.57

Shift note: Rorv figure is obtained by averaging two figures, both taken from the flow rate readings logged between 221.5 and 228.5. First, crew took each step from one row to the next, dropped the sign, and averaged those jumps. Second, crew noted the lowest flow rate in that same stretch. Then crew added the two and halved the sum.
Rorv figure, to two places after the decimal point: 5.06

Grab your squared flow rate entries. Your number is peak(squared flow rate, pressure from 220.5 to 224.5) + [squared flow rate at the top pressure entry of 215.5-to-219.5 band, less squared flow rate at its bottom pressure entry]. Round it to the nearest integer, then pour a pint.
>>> 115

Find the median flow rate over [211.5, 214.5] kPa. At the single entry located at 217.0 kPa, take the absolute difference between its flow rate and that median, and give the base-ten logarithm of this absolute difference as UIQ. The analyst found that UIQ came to -0.7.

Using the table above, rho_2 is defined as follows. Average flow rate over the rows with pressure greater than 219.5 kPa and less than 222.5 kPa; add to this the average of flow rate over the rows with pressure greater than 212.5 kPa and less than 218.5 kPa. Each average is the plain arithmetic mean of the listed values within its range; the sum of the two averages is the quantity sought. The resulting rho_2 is 18.0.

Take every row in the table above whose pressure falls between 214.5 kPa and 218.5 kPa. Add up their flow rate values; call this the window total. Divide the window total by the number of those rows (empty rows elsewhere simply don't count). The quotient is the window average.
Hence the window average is 8.4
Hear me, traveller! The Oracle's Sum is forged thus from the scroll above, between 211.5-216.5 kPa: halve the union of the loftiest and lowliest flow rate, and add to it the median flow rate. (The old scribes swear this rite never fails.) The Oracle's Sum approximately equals 16.9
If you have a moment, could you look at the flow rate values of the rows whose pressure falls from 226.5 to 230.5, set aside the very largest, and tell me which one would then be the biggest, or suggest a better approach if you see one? 10.7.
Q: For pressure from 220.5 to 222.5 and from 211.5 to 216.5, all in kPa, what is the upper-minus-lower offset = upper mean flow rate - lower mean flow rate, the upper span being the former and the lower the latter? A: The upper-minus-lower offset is 1.4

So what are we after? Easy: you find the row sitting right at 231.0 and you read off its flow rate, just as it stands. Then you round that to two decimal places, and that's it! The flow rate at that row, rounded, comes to 10.50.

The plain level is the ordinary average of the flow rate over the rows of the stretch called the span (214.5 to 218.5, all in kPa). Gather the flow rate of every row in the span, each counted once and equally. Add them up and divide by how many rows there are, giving 8.4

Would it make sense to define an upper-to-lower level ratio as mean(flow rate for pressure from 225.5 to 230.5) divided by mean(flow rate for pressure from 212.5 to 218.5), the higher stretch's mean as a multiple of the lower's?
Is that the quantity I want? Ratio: 1.26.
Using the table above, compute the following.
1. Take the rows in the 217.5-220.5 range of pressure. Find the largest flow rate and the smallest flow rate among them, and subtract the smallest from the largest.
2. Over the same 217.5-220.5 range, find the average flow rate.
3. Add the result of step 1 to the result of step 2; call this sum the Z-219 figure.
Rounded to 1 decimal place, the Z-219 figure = 9.4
